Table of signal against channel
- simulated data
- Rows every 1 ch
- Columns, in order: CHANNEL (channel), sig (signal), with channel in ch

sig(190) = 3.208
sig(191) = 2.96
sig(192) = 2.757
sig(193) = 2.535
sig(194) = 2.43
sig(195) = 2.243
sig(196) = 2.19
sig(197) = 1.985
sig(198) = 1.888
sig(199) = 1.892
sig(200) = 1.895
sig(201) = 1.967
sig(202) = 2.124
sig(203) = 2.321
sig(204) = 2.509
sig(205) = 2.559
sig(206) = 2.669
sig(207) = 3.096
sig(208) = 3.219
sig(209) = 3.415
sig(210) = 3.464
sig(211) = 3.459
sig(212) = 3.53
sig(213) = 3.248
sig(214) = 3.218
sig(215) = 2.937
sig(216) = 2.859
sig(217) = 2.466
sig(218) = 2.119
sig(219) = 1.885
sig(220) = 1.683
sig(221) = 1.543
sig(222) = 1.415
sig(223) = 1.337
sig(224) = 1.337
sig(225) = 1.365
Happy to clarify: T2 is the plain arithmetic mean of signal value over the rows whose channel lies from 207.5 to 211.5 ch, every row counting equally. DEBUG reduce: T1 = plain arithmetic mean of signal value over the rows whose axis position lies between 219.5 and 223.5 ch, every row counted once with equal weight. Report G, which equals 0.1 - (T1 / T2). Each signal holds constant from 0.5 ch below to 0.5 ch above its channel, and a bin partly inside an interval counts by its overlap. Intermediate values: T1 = 1.5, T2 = 3.4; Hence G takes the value -0.3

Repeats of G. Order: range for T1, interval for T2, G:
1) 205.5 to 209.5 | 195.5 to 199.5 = -1.5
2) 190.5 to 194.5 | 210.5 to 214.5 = -0.7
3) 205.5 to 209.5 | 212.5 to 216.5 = -0.9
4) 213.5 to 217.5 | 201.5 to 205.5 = -1.1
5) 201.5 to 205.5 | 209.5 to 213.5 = -0.6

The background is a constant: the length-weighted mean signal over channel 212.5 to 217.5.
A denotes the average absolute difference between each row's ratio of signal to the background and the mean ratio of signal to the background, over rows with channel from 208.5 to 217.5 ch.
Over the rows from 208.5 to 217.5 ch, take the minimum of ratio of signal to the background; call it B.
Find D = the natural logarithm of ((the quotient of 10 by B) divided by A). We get 4.83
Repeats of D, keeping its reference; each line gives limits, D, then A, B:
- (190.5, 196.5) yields 5.14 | 0.08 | 0.74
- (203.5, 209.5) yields 4.65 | 0.11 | 0.85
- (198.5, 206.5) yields 5.13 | 0.09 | 0.64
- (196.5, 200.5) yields 7.18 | 0.01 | 0.64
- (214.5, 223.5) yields 4.86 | 0.17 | 0.45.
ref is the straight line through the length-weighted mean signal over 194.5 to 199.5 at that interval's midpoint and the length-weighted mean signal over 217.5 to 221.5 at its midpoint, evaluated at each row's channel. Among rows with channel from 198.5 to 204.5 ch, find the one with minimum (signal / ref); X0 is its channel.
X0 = 199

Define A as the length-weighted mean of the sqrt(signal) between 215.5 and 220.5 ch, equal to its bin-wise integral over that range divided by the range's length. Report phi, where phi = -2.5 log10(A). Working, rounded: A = 1.48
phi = -0.42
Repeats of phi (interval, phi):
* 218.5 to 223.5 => -0.24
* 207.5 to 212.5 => -0.67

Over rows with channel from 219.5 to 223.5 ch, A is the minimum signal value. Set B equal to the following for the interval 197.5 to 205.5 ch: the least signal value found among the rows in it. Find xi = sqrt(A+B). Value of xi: 1.80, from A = 1.337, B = 1.888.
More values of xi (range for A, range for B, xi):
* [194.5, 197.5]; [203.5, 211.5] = 2.12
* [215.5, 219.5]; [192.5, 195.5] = 2.03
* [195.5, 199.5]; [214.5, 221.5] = 1.85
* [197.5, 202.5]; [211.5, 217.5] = 2.09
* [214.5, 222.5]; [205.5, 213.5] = 2.02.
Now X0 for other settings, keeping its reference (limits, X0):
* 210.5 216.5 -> 216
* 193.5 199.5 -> 198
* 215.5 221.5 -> 221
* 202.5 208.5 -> 203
